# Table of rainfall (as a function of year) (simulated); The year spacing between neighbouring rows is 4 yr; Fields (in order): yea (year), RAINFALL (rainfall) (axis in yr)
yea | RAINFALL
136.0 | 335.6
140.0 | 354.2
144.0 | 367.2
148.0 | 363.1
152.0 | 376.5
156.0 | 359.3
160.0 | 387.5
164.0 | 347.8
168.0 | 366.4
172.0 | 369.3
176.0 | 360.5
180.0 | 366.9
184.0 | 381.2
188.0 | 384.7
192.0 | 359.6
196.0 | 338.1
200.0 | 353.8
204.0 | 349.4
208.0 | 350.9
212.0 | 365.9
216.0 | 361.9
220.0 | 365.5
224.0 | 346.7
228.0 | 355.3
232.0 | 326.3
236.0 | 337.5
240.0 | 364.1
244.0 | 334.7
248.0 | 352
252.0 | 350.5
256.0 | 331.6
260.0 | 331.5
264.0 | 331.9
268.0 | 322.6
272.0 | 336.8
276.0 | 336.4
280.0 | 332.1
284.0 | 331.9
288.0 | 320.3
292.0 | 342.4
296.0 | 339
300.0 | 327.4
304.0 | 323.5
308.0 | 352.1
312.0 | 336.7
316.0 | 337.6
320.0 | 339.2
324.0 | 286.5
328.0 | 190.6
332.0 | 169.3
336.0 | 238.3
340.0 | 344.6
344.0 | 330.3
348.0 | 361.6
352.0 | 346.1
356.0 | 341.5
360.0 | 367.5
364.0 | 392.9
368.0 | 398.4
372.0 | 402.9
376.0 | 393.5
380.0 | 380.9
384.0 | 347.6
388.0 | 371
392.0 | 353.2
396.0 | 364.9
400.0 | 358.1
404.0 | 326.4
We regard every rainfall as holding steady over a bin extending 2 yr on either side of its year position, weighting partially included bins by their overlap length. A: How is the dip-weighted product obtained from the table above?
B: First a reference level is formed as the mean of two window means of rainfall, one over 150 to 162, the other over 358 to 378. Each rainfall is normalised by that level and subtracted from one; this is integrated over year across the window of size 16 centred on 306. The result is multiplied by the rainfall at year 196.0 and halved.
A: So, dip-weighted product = 338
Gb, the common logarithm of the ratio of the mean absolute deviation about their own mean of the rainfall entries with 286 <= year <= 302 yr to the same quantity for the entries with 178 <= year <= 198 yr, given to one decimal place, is -0.2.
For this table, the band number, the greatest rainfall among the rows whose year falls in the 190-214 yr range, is 365.9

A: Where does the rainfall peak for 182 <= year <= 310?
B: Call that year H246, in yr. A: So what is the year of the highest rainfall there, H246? 188.0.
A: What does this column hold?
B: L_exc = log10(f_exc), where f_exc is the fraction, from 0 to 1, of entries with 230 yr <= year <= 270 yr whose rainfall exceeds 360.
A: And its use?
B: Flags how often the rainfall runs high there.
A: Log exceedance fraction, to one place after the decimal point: -1.0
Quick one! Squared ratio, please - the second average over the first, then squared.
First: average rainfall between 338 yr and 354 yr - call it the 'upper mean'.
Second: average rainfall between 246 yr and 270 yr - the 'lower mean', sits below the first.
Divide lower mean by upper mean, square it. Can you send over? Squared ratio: 0.9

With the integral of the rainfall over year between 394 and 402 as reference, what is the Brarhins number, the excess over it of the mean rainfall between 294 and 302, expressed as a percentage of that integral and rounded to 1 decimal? -88.5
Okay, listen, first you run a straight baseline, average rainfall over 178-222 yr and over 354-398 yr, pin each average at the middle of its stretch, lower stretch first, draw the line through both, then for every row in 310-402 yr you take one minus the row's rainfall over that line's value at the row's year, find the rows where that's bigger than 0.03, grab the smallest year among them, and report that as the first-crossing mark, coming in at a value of 312.0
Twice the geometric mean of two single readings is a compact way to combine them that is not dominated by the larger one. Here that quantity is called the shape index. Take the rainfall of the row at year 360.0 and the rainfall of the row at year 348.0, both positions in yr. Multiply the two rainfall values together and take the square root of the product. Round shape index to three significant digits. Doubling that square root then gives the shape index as 729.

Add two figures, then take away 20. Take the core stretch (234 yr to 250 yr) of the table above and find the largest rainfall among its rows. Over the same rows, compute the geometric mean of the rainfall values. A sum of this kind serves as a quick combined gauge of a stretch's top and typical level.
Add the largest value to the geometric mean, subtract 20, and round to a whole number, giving 691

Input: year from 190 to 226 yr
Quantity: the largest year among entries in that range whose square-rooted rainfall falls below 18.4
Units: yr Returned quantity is 196.0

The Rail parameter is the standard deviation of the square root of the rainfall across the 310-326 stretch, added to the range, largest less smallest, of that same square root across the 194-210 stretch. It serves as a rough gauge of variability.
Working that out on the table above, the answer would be 1.1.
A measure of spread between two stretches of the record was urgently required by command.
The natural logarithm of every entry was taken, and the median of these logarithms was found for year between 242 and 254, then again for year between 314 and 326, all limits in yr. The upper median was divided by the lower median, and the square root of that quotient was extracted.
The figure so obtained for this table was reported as 1.00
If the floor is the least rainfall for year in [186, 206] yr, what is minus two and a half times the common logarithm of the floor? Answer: -6.32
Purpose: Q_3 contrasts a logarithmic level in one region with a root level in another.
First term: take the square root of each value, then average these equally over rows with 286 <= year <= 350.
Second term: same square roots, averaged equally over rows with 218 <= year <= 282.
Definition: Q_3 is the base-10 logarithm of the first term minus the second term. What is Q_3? -17.2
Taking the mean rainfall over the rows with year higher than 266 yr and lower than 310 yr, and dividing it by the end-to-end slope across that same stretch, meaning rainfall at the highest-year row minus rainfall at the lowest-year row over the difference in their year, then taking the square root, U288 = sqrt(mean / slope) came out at 21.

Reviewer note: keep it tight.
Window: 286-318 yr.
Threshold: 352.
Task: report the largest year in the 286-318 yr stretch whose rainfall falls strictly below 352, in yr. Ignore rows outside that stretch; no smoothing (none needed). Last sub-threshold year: 316.0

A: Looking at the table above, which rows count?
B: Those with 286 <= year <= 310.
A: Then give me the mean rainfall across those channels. 334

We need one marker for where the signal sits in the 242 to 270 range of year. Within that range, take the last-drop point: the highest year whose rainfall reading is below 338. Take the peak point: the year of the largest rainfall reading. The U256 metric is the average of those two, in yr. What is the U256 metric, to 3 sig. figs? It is 258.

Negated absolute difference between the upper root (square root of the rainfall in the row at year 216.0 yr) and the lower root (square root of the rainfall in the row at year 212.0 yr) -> -0.10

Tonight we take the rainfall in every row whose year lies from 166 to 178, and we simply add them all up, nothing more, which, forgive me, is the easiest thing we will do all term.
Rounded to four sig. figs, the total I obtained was 1096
